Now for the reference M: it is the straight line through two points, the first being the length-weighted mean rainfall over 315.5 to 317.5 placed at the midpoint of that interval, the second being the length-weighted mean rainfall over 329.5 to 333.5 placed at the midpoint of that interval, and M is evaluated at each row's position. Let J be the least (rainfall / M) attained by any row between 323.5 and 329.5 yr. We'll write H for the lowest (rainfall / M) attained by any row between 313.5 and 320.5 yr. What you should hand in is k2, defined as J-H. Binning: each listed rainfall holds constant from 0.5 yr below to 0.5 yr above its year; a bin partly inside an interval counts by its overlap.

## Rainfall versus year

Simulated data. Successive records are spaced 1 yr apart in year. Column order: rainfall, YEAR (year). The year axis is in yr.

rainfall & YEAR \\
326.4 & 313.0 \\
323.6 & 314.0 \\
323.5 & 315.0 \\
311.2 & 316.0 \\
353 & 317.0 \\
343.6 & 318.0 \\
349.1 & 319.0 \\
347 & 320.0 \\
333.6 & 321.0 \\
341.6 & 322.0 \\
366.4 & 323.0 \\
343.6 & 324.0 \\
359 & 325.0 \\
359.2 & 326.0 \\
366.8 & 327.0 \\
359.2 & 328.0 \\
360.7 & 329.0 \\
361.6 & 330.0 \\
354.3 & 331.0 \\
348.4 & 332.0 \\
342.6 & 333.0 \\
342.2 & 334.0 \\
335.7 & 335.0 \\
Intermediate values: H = 0.94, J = 1.00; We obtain 0.07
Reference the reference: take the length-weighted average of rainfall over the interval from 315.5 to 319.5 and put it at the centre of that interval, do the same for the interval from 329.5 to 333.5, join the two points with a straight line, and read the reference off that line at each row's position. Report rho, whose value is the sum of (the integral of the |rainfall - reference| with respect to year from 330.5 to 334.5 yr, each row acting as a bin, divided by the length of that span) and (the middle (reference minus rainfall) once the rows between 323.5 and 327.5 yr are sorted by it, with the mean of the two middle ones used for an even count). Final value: -5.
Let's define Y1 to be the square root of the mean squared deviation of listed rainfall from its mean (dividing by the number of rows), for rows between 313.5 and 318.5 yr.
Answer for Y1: 15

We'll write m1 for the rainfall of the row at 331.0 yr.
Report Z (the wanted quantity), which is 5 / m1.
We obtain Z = 0.0141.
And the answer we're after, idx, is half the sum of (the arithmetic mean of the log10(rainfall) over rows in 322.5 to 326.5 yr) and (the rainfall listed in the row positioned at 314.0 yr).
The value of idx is 163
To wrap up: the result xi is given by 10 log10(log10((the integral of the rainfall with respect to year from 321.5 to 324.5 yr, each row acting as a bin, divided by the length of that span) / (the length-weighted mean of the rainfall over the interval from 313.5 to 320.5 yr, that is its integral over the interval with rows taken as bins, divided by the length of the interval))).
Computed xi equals -17.3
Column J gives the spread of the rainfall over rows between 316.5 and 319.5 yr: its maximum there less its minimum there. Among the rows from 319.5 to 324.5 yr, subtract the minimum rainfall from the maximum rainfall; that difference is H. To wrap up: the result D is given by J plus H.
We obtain 42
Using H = 33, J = 9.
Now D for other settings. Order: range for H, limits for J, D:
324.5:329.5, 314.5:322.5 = 50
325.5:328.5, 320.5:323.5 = 40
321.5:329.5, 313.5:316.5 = 38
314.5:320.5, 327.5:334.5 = 61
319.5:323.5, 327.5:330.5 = 35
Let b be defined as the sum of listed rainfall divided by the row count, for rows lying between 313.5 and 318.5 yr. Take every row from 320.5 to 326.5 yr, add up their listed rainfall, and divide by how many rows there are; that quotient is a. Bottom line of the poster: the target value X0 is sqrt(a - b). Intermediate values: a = 351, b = 331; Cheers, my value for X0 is 4.4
